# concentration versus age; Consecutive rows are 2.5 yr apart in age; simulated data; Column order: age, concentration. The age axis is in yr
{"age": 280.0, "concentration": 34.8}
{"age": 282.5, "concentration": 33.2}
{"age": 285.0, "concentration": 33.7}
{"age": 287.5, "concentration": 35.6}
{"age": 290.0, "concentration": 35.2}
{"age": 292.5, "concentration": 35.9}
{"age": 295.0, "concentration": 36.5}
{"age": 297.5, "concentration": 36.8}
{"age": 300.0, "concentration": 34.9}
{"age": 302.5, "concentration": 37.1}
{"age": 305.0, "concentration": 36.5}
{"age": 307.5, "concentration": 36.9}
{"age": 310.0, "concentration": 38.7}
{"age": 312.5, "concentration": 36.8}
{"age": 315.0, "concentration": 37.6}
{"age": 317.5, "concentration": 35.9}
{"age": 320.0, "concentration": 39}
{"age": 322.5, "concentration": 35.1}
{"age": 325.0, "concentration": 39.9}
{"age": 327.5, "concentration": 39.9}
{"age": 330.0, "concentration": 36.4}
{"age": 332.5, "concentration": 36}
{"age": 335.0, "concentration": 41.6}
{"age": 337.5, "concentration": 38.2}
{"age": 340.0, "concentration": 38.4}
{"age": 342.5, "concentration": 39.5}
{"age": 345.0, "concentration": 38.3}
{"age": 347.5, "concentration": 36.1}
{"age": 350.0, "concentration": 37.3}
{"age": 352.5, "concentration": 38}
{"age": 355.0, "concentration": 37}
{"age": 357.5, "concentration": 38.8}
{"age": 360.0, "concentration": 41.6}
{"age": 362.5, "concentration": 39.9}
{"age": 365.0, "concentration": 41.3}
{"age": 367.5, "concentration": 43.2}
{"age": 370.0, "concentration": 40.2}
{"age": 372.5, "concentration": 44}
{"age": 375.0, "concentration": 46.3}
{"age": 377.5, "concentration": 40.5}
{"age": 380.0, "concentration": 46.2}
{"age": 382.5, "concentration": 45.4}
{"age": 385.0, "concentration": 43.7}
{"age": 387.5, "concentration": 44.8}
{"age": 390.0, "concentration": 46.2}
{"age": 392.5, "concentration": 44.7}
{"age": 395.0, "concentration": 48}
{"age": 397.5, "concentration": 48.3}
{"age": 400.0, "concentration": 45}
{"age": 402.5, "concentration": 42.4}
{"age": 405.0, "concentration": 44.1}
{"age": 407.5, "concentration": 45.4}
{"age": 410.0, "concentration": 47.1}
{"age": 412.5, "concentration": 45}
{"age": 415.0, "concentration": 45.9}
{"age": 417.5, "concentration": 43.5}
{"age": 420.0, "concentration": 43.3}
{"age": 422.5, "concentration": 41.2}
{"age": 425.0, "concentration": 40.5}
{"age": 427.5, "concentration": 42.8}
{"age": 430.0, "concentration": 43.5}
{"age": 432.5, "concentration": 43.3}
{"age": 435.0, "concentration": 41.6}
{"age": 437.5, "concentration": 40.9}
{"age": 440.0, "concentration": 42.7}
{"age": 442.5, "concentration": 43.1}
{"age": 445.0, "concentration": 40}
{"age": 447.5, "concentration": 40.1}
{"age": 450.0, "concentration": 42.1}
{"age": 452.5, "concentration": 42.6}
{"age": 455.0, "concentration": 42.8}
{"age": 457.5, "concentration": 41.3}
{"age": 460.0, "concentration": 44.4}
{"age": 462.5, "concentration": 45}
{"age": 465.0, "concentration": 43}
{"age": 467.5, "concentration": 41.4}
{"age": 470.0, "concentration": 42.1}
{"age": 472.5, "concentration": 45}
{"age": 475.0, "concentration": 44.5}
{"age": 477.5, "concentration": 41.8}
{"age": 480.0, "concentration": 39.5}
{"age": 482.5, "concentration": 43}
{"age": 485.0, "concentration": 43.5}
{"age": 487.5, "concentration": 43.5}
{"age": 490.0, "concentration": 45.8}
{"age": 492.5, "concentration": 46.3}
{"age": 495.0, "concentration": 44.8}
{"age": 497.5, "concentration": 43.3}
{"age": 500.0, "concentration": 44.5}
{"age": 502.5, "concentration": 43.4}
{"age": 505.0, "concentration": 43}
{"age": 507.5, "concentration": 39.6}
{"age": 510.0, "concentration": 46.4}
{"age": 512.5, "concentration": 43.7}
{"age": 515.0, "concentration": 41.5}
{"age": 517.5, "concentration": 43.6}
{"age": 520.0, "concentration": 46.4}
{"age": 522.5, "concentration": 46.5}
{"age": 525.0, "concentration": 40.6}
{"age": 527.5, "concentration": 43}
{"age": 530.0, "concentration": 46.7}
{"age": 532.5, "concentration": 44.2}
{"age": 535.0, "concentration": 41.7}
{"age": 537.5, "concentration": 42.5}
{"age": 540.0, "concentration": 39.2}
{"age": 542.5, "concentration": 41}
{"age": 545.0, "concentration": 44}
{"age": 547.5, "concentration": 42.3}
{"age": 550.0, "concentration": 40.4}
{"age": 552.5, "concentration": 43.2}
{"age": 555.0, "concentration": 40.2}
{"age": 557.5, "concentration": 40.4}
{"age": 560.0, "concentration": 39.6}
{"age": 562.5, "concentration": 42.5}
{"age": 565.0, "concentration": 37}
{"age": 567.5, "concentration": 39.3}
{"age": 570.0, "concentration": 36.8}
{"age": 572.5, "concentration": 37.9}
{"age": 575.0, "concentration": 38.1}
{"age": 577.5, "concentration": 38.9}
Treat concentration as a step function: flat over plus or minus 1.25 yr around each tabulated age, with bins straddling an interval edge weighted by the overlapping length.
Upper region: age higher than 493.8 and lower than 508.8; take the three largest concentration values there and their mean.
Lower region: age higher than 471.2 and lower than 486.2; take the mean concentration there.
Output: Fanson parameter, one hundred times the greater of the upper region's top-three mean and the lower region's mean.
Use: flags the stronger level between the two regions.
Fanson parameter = 4423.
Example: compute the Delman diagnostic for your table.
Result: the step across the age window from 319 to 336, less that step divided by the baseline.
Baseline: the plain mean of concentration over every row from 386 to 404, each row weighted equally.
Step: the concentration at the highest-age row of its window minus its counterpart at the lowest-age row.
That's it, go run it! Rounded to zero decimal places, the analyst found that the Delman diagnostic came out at 3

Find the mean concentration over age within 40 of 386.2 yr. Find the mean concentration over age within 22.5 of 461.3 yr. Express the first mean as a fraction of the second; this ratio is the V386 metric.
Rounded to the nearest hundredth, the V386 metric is 1.01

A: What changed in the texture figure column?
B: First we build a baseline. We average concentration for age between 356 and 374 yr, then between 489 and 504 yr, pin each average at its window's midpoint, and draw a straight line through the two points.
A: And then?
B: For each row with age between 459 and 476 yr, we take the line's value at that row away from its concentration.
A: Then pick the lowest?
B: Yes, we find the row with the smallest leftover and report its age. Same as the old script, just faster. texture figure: 467.5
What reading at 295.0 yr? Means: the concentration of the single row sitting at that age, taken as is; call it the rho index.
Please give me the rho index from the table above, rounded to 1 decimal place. 36.5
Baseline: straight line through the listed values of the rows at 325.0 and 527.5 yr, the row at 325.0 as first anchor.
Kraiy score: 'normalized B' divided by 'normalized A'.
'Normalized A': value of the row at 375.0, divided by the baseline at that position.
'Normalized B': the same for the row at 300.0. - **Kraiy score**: 0.78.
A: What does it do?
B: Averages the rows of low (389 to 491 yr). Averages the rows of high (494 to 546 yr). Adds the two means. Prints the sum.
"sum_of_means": 86.7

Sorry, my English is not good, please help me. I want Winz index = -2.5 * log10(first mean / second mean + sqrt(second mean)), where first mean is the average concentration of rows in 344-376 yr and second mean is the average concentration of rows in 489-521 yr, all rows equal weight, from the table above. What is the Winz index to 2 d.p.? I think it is -2.19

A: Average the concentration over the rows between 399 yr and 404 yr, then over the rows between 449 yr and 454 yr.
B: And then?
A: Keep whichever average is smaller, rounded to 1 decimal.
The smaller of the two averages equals 42.4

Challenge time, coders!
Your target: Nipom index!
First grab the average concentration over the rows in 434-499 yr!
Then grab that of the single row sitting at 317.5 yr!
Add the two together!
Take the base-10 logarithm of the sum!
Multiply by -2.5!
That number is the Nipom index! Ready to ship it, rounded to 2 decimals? -4.74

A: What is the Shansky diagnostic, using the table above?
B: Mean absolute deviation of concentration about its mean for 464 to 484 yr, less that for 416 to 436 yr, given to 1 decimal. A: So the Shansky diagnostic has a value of 0.3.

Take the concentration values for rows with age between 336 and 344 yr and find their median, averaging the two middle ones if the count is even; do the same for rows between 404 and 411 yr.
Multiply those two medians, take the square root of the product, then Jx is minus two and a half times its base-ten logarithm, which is -4.052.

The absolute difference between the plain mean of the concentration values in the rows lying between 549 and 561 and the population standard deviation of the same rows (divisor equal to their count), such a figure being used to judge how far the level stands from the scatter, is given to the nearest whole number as 40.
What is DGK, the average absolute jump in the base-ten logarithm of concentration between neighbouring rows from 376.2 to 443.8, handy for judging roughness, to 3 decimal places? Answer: 0.016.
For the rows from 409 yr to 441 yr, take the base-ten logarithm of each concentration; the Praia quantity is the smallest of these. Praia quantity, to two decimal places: 1.61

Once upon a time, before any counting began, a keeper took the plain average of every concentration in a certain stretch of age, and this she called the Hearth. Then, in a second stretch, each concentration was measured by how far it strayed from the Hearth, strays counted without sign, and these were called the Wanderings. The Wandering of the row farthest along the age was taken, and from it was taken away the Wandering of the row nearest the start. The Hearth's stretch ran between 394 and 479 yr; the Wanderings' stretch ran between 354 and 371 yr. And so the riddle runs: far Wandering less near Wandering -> -3.20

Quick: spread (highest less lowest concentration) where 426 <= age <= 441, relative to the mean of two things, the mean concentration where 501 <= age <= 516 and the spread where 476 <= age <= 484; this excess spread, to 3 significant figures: -20.6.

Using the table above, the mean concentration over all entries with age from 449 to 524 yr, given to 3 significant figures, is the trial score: 43.5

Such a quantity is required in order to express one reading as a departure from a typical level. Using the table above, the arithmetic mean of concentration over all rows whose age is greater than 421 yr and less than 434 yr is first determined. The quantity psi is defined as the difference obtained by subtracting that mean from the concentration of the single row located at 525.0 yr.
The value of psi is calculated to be -1.7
